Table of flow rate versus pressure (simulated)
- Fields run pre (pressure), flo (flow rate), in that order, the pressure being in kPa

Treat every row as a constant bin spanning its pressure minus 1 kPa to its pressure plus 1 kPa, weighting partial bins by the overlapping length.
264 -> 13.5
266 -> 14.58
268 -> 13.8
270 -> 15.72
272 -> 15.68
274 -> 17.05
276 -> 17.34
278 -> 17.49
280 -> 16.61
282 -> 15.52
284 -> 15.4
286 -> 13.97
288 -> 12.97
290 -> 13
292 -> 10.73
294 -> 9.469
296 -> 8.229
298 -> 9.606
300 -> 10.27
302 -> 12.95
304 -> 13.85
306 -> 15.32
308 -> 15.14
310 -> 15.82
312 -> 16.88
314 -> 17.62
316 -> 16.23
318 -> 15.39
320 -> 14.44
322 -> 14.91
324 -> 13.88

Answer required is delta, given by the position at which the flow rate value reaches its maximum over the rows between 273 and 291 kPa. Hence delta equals 278 kPa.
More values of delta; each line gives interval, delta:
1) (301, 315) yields 314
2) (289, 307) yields 306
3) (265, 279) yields 278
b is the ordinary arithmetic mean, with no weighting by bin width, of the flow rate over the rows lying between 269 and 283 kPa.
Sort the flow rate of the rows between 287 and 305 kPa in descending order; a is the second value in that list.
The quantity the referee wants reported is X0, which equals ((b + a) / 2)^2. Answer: 217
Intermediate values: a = 13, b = 16.5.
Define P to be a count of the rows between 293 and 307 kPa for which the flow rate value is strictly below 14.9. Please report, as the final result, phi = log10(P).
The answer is 0.8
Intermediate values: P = 6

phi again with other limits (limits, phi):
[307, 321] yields 0.0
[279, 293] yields 0.6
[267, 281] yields 0.0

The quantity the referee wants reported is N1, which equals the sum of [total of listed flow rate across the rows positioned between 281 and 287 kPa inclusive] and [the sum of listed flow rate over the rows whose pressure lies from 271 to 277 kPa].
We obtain 95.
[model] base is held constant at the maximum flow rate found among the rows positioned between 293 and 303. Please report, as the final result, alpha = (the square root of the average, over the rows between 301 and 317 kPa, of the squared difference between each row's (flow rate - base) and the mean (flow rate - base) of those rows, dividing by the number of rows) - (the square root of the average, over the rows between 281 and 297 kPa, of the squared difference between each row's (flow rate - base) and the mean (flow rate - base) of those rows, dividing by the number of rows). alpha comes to -1.1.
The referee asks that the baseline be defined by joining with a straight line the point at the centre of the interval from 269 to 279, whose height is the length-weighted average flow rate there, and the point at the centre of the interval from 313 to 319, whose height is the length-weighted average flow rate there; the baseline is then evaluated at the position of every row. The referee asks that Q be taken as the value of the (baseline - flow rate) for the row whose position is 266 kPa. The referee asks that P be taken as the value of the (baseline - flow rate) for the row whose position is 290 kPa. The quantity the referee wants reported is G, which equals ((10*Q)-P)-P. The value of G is 14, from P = 4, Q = 2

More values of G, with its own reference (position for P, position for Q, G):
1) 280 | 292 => 58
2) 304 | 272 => 5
